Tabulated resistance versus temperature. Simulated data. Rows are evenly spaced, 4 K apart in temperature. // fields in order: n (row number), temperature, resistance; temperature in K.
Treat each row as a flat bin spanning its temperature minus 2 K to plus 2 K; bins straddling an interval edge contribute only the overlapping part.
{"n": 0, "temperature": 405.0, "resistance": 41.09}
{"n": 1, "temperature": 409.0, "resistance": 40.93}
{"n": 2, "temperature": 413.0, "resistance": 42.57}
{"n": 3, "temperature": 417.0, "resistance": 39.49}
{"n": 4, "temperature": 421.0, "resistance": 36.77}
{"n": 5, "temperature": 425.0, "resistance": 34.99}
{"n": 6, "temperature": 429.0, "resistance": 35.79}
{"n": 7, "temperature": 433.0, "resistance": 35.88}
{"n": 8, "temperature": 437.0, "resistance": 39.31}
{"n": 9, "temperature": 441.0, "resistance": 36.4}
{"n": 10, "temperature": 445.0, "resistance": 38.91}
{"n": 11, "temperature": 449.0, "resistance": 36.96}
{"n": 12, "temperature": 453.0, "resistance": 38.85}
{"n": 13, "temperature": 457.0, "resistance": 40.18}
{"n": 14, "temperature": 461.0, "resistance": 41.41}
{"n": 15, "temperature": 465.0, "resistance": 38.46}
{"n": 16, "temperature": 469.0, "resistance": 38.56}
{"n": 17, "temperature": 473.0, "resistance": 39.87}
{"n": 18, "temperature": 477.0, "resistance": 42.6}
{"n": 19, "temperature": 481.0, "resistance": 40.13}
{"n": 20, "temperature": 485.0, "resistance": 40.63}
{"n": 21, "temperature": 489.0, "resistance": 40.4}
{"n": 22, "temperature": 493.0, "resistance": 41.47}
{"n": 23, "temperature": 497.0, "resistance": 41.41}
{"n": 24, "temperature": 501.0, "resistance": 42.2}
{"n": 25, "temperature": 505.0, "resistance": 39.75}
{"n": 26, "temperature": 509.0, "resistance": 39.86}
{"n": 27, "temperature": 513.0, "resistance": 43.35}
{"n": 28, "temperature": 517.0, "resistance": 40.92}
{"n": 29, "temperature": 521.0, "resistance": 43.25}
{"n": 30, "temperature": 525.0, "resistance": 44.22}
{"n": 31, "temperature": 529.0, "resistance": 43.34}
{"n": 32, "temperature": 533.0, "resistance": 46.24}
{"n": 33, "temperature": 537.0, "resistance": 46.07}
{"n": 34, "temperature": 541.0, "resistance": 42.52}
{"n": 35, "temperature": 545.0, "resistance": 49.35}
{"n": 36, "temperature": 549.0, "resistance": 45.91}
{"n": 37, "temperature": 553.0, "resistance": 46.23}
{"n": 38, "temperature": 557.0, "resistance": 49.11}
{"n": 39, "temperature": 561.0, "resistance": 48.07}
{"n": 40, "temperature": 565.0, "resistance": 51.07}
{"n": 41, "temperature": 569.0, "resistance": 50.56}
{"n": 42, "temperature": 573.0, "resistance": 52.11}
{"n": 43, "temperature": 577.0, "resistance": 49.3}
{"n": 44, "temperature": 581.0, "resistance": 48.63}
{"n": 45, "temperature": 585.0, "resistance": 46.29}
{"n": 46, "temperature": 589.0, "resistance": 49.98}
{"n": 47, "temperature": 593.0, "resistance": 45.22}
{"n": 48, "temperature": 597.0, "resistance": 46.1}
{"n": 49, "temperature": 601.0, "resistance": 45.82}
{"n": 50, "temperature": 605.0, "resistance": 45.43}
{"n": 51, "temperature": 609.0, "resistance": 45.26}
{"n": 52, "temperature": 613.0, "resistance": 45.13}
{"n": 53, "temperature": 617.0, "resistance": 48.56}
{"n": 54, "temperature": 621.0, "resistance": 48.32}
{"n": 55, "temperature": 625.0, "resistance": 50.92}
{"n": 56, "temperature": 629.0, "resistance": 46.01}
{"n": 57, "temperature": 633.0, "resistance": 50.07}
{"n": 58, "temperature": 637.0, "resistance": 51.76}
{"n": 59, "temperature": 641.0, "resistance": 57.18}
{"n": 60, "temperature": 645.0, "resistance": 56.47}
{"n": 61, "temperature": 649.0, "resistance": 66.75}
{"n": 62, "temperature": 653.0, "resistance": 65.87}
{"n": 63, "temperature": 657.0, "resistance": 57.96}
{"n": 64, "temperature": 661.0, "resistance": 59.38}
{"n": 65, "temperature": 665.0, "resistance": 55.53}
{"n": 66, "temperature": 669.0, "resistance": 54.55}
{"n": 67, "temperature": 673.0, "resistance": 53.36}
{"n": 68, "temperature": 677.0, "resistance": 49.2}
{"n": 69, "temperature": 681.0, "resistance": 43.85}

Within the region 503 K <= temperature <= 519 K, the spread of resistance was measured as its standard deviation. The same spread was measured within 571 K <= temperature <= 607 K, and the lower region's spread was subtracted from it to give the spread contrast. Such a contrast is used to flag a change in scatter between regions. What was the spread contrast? 0.8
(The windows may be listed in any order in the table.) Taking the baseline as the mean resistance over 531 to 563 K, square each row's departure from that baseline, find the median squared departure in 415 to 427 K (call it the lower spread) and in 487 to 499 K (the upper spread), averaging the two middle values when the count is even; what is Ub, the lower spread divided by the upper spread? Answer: 3.5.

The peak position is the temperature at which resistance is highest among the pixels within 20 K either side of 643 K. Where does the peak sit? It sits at 649.0 K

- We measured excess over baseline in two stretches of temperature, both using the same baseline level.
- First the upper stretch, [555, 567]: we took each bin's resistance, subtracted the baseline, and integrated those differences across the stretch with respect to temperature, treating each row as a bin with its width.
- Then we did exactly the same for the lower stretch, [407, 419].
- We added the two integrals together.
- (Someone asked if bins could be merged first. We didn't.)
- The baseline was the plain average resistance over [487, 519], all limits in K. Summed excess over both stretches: 97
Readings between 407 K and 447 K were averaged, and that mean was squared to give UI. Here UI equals 1452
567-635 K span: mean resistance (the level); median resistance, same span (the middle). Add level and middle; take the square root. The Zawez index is 9.8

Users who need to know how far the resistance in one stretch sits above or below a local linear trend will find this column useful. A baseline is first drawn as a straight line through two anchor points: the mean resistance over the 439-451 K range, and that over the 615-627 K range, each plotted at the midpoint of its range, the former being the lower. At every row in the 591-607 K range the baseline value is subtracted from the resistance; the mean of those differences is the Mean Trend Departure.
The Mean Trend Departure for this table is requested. -2.1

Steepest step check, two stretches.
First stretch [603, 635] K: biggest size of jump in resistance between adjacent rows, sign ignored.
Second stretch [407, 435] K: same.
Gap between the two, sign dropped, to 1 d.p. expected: 1.8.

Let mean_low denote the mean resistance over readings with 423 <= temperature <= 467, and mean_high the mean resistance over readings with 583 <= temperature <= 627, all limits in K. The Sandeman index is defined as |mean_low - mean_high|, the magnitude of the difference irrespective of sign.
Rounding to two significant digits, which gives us 9.1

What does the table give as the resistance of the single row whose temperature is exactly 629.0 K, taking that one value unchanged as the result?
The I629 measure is 46.01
